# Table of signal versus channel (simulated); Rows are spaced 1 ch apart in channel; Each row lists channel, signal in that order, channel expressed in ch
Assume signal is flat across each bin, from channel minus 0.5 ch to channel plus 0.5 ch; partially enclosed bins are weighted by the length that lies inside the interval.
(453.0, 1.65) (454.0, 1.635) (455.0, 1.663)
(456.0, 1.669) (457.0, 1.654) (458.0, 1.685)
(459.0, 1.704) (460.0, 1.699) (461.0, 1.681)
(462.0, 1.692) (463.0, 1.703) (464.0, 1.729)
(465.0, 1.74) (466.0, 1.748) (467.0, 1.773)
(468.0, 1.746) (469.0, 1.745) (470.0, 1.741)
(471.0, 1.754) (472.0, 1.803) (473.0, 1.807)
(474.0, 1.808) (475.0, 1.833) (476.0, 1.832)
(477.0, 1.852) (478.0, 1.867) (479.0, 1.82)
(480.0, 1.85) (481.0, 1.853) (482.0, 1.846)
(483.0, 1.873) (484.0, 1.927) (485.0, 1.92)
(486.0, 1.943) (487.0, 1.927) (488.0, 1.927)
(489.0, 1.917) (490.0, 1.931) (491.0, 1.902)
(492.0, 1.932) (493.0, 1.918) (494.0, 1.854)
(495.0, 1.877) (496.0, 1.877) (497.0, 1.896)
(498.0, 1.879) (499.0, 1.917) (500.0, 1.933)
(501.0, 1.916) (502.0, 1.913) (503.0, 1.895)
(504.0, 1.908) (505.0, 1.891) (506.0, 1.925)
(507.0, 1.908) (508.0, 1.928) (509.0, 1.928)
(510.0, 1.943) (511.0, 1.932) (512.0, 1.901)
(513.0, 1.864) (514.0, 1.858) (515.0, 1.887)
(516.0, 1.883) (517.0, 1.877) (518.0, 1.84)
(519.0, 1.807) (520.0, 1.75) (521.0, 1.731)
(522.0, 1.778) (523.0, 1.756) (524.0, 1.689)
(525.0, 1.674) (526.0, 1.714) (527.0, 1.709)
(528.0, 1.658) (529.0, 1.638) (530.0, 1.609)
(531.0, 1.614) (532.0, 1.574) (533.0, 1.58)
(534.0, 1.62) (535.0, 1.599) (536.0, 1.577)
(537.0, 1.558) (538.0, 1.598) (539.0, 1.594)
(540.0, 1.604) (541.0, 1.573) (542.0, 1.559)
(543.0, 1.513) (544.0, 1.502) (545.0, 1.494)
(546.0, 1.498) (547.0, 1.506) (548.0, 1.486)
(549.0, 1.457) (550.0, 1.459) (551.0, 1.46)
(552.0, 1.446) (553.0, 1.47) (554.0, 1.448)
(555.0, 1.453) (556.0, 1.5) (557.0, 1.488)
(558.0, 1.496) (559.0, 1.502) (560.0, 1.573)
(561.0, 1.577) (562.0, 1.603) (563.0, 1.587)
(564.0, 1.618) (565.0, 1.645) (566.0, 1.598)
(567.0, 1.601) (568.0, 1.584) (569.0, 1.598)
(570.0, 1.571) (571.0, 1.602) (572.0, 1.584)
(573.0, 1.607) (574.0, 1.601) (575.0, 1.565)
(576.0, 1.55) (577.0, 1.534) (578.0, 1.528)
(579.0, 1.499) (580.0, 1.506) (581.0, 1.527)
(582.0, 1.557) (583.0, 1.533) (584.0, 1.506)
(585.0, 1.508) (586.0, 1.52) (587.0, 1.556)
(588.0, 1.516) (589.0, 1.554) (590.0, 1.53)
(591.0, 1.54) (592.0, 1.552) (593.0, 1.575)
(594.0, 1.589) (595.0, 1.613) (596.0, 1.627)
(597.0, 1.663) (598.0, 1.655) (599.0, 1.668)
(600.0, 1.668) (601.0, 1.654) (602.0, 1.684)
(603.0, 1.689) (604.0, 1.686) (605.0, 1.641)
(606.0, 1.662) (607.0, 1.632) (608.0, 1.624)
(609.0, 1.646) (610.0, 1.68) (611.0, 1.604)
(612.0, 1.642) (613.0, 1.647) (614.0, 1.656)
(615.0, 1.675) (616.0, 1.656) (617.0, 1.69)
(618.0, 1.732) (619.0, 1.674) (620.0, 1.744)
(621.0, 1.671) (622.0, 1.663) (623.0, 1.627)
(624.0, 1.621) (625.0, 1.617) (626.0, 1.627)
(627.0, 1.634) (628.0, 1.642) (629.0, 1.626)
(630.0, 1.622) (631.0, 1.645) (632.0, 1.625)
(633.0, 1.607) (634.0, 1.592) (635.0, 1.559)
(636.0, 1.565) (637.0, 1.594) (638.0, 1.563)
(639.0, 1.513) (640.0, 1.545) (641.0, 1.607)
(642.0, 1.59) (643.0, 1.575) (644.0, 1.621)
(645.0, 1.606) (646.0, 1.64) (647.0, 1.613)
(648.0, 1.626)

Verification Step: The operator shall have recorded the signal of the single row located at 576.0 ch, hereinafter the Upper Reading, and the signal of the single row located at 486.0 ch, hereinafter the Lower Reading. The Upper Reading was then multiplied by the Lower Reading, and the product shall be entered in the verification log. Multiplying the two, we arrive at 3.01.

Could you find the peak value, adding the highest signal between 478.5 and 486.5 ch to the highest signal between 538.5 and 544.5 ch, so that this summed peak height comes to 3.55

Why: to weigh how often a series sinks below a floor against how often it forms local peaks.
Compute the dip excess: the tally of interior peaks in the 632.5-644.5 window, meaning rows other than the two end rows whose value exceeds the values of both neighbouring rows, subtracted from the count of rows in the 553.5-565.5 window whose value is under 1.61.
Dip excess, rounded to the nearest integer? 8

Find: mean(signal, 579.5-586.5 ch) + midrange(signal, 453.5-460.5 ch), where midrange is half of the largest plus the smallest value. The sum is 3.19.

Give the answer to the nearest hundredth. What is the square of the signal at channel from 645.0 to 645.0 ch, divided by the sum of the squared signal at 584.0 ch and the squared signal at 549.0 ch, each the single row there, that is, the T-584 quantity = 0.59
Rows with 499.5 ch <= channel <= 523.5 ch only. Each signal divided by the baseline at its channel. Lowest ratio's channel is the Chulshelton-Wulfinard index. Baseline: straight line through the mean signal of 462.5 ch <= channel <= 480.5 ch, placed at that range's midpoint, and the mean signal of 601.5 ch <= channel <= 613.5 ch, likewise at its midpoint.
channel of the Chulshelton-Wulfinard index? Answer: 521.0 ch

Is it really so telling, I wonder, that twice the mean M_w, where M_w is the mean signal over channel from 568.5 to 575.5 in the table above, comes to 3.18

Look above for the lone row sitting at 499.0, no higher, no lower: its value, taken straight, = 1.917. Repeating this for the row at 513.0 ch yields 1.864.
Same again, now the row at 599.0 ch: 1.668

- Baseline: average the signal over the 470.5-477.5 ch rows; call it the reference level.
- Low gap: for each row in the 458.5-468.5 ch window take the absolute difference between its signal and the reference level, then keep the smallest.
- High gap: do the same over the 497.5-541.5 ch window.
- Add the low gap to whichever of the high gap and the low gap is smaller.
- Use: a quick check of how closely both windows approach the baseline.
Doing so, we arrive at 0.045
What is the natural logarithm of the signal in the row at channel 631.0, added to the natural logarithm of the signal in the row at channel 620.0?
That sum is 1.05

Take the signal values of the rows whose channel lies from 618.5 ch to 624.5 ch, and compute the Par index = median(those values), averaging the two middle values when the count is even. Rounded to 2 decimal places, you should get 1.67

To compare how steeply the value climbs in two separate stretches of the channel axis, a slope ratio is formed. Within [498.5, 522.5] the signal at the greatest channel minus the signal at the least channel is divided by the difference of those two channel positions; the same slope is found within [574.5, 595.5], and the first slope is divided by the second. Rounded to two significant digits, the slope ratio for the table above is -2.5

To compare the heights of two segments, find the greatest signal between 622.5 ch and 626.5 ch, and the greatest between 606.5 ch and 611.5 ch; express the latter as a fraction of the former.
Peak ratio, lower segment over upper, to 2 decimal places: 1.03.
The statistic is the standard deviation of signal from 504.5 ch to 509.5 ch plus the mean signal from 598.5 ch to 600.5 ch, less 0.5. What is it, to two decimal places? 1.18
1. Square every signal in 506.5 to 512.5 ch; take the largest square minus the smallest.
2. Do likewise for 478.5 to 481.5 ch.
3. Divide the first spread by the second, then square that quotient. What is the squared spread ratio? 1.8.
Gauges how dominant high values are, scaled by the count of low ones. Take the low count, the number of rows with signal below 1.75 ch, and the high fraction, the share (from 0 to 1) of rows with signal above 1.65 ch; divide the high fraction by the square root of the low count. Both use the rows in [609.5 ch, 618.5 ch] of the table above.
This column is 0.22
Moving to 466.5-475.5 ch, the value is 0.58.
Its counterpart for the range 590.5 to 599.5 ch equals 0.11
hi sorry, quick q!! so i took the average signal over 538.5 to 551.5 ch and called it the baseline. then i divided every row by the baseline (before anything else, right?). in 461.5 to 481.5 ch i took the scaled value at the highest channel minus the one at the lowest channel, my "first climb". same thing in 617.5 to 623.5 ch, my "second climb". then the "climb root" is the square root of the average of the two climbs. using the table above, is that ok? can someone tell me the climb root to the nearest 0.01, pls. 0.14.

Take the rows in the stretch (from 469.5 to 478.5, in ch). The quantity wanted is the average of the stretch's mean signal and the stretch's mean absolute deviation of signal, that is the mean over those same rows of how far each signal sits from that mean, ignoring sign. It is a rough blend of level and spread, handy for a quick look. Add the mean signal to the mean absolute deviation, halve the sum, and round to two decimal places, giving 0.92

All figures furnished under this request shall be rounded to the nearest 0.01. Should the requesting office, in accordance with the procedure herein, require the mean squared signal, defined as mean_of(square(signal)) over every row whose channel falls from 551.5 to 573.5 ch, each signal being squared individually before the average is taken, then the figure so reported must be 2.41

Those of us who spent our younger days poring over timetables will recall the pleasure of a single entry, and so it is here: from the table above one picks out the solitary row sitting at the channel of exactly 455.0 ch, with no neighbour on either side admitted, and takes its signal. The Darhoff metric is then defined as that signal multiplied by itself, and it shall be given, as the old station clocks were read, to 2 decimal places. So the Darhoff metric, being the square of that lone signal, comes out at 2.77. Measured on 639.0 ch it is 2.29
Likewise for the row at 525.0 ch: 2.80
